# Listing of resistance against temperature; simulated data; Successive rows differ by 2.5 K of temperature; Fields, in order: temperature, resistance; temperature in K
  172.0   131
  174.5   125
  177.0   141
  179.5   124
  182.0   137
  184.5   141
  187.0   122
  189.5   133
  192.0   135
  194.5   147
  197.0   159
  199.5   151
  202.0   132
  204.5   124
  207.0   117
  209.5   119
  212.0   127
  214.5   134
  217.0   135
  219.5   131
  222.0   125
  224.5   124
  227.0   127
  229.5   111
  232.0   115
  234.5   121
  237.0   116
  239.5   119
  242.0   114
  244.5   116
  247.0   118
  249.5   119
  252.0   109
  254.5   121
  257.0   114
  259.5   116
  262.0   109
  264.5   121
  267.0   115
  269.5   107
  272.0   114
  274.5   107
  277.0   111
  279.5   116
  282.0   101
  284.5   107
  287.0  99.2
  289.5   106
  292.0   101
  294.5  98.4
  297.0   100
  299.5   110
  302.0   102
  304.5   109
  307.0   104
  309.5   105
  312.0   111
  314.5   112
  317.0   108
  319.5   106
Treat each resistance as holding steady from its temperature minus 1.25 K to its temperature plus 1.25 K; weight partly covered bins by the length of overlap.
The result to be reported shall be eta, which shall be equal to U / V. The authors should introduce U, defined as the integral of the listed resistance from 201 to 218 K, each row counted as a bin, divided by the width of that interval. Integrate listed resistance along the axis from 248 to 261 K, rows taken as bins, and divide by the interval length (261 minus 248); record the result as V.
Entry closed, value 1.09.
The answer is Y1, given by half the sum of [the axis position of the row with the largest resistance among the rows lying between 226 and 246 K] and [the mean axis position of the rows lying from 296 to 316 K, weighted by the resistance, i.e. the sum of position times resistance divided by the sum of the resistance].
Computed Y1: 266.4 K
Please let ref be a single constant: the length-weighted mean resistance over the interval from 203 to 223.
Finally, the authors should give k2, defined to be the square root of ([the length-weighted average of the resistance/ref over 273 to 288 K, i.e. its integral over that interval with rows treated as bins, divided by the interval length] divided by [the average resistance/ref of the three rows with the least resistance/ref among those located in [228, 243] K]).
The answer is 0.97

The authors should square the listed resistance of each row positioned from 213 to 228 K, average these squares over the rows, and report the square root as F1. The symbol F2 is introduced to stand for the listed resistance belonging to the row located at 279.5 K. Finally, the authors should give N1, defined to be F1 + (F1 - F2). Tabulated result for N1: 143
